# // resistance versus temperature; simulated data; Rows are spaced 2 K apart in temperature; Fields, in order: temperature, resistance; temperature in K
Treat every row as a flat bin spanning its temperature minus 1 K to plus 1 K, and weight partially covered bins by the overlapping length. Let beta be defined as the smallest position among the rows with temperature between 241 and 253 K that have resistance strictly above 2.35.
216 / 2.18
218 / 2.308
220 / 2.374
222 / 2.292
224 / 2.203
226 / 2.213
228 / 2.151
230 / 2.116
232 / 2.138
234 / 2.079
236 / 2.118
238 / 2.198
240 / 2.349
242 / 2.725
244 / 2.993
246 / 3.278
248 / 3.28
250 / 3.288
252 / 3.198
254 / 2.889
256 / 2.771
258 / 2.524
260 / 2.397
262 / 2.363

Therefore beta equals 242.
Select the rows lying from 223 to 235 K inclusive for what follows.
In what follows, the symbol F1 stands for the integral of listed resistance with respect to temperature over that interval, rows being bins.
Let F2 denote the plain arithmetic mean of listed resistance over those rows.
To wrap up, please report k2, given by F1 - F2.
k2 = 24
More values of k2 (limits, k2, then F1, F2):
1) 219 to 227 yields 16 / 18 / 2.27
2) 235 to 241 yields 11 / 13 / 2.22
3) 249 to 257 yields 21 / 24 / 3.04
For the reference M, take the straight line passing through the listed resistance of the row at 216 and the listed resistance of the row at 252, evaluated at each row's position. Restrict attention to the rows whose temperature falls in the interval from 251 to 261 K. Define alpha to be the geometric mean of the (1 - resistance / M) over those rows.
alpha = 0.00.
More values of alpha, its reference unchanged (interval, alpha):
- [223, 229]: 0.11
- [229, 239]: 0.21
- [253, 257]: 0.14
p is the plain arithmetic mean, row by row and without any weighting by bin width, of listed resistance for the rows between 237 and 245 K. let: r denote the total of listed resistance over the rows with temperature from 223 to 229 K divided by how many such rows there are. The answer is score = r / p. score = 0.9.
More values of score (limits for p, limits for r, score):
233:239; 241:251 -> 1.5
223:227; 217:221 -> 1.1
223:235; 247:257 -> 1.4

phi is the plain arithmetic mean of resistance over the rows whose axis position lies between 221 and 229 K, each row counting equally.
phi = 2.21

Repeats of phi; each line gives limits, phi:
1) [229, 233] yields 2.13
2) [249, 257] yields 3.04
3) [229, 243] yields 2.25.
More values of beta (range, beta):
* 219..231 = 220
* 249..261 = 250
